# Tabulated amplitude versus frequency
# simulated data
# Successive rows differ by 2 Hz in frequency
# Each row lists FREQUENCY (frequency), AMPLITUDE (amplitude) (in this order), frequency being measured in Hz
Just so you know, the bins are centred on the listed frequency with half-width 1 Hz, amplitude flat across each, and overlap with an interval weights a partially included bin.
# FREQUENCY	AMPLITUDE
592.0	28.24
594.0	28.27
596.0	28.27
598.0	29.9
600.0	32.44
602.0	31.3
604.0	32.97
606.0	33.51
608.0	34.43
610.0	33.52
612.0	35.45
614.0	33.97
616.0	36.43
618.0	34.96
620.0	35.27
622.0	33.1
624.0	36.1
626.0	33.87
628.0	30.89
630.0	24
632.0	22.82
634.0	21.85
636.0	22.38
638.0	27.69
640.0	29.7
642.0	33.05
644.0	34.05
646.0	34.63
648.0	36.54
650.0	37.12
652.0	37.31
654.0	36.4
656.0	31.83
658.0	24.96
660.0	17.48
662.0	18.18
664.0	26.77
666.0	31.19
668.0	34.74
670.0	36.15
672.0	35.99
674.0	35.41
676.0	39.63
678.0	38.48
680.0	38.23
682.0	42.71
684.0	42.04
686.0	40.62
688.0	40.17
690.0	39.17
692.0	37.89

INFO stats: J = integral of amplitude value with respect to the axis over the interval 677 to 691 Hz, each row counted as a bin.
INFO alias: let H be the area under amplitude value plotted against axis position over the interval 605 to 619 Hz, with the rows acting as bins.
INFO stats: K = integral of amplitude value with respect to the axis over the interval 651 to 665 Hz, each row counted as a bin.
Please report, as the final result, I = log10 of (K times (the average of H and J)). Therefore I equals 5.31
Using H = 485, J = 563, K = 386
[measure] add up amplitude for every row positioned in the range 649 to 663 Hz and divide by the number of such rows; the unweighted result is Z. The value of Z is 29.0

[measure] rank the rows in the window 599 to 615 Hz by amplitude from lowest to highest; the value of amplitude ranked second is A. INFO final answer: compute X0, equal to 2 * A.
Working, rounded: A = 32.44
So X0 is 65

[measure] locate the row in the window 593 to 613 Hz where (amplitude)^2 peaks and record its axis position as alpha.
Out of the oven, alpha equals 612.0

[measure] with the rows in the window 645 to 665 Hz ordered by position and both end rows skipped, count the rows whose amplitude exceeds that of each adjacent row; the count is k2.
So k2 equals 1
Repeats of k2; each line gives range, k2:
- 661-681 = 2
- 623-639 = 0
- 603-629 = 5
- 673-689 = 2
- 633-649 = 0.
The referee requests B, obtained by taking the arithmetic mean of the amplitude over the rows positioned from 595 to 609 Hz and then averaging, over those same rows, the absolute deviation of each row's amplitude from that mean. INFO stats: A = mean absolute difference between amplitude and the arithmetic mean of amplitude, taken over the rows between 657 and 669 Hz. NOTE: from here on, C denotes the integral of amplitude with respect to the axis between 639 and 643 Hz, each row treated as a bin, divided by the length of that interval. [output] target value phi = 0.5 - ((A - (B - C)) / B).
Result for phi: -20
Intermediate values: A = 5.3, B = 2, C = 31.4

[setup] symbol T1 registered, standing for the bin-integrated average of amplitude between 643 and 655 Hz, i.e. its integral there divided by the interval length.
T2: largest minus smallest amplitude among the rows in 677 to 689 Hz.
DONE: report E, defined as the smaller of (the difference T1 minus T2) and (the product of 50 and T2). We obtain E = 32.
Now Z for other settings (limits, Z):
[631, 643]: 26.2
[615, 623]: 34.9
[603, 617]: 34.3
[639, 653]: 34.6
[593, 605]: 30.5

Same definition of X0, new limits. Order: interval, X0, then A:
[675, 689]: 77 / 38.48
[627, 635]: 46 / 22.82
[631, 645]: 45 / 22.38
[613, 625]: 68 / 33.97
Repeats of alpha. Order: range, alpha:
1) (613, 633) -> 616.0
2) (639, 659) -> 652.0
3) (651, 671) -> 652.0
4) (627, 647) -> 646.0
